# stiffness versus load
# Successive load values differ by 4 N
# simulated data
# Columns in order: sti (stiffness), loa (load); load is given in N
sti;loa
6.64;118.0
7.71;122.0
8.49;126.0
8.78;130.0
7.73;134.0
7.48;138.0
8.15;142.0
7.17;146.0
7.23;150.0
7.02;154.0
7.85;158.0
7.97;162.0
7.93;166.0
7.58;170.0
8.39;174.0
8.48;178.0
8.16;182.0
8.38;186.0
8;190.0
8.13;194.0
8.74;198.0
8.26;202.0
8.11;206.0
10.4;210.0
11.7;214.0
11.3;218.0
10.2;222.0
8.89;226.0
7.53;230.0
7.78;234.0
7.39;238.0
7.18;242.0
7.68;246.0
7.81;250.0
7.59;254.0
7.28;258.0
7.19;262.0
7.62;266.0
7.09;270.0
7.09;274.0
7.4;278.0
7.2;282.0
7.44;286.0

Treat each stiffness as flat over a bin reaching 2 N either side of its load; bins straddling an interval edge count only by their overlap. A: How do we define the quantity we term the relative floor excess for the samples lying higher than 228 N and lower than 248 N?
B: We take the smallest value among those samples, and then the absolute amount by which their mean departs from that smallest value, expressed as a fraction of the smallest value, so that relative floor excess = 0.046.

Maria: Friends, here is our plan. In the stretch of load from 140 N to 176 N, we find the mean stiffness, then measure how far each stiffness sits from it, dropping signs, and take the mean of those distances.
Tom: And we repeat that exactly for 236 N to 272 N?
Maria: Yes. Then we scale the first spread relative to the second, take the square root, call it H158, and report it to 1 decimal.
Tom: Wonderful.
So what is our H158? 1.3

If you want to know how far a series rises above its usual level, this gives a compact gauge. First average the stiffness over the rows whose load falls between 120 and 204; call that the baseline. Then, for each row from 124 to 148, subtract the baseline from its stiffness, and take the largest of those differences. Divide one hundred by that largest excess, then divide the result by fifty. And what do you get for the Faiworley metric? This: 2.5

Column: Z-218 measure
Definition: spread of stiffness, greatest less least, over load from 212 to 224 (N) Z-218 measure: 1.5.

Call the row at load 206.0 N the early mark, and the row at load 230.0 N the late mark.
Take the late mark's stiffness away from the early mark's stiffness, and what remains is 0.6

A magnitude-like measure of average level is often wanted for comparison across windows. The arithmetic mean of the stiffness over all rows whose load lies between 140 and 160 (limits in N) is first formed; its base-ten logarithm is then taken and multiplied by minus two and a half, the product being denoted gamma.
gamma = -2.19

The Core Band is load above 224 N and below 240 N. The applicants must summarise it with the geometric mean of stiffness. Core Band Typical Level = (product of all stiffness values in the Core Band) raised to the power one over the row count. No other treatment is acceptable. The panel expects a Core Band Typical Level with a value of 7.9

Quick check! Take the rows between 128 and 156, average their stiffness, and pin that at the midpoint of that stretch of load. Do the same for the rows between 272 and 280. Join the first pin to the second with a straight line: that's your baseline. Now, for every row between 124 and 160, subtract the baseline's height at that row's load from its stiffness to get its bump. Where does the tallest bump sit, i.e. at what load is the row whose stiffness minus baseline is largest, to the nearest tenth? 130.0 N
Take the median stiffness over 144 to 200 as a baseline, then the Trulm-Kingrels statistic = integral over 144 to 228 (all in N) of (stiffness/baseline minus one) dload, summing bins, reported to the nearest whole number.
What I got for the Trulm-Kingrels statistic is 6 N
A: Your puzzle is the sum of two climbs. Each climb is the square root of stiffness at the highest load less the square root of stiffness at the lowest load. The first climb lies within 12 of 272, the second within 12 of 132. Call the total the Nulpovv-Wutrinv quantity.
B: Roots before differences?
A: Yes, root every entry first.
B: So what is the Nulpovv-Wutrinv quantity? 0.08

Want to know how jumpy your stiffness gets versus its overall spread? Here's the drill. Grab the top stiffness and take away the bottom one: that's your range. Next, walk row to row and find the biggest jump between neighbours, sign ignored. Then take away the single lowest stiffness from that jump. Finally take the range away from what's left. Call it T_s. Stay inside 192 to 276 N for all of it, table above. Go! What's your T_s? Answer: -9.4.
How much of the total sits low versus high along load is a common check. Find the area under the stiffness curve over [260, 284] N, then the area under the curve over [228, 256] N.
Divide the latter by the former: 1.21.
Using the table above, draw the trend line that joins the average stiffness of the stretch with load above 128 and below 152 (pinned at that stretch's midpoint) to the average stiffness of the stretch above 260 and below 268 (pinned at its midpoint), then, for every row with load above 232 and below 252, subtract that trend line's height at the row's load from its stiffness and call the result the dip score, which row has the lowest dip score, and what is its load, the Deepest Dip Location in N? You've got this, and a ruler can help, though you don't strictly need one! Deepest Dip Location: 242.0 N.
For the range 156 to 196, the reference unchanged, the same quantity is 170.0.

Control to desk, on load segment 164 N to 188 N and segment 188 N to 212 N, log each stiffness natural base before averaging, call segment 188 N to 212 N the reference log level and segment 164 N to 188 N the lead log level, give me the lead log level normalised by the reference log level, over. 0.98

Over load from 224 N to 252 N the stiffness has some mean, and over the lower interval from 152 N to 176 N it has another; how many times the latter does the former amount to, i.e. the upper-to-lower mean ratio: 1.00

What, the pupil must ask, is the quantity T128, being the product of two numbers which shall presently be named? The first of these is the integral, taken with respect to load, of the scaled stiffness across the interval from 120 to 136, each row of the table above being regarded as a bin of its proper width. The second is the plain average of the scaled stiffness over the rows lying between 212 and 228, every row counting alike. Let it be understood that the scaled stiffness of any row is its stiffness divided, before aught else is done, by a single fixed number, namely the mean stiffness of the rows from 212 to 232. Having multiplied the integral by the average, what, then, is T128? 14.0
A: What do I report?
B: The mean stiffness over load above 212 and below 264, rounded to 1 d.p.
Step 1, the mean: 8.4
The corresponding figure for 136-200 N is 7.9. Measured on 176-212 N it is 8.5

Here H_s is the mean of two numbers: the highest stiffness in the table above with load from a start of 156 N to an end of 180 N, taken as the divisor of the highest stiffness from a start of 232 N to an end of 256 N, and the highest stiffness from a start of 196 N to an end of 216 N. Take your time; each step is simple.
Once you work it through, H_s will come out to 6.31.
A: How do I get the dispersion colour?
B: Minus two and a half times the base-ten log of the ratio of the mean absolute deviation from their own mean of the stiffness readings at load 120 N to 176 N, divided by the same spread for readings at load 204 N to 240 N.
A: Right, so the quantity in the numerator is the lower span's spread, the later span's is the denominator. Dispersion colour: 1.4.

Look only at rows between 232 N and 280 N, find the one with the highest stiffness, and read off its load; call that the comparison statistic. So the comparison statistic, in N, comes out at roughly 250.0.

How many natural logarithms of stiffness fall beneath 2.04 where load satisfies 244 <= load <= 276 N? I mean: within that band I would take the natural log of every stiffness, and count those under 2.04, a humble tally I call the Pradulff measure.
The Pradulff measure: 7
